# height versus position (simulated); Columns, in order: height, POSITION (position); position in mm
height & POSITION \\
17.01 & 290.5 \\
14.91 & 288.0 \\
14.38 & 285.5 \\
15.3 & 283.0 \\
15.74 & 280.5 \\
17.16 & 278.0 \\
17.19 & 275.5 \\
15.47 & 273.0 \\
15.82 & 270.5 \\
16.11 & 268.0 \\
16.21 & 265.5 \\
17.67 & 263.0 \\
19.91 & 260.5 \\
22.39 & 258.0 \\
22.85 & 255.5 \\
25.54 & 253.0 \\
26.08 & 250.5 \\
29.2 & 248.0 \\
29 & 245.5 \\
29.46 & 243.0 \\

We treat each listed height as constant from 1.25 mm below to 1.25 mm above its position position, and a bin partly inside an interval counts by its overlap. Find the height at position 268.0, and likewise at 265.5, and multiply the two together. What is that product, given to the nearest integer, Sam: 261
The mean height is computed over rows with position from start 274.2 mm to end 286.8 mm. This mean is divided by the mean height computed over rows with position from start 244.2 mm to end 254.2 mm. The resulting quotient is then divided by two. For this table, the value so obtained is 0.29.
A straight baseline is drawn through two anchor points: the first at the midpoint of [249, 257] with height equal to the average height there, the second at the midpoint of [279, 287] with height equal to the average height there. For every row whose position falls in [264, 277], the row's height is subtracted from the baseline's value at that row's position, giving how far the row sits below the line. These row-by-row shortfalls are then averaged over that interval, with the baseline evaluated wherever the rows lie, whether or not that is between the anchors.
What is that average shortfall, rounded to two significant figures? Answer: 3.0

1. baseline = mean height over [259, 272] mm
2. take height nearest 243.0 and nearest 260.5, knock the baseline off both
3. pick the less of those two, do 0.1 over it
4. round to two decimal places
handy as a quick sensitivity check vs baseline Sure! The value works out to 0.04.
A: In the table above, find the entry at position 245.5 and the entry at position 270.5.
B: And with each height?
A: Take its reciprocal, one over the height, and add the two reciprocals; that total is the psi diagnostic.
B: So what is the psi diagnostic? 0.098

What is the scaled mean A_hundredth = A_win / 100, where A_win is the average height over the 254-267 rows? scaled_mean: 0.198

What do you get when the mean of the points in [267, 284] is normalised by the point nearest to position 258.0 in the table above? 0.72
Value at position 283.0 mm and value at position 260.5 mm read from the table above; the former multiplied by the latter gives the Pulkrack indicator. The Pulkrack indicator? 305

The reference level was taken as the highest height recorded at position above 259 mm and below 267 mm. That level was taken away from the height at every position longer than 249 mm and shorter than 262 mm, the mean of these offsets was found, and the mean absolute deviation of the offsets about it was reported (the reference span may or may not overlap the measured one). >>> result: 2.0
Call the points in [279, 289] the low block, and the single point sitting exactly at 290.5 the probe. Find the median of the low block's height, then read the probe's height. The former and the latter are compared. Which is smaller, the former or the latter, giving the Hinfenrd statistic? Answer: 15.1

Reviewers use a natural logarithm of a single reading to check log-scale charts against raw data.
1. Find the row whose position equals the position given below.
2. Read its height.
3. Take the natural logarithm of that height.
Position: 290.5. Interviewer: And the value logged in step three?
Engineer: 2.8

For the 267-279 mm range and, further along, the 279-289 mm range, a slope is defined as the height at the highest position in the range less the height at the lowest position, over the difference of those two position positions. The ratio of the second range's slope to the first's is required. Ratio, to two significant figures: -1.1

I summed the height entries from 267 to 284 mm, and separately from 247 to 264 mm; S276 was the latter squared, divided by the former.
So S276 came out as 237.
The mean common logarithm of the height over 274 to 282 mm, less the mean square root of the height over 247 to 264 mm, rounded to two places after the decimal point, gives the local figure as -3.60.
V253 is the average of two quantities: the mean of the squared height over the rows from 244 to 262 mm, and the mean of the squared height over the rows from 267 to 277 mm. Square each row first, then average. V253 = 448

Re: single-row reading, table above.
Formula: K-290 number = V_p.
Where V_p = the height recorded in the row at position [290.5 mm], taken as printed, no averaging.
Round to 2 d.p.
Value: 17.01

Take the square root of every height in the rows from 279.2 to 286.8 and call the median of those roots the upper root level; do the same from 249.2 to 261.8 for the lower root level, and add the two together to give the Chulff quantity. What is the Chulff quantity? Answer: 8.7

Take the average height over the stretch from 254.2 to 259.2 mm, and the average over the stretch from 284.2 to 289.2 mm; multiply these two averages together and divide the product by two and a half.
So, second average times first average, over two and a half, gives 133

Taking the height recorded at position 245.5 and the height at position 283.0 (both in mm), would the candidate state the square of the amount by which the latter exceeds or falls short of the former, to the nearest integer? 188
